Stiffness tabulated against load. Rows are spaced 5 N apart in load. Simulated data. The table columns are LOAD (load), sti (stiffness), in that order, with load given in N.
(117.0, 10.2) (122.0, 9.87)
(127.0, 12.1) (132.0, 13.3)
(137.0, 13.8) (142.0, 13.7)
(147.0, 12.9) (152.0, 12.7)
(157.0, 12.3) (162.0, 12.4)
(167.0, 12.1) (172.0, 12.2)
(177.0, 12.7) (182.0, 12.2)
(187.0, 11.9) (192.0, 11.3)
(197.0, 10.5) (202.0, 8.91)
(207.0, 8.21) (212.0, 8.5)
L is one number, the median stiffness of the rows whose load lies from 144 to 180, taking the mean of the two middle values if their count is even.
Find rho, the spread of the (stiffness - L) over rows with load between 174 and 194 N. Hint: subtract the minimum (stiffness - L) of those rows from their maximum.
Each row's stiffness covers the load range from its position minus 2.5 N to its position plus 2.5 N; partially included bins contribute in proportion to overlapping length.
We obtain 1.4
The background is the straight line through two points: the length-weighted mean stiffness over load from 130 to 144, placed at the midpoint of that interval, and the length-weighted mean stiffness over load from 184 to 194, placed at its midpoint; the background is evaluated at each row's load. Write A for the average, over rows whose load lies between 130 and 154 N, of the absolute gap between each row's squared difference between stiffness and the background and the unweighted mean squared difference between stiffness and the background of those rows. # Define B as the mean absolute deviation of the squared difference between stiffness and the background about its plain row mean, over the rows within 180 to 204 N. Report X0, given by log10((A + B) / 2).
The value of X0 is -0.10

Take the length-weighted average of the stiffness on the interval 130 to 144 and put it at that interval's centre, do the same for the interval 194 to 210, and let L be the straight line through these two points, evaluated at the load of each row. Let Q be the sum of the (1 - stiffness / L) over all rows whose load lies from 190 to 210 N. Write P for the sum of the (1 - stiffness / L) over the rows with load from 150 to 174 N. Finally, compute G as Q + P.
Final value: -0.3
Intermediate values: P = -0.2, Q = -0.12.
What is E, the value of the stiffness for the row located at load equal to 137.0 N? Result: 13.8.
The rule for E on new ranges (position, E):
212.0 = 8.5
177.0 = 12.7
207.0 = 8.21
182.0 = 12.2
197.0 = 10.5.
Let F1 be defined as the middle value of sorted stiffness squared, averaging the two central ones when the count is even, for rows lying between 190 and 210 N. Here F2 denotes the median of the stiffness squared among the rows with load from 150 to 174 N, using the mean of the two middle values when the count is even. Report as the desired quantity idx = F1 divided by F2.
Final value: 0.63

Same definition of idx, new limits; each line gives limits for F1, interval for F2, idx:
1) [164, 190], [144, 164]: 0.94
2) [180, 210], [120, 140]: 0.74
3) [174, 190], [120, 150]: 0.87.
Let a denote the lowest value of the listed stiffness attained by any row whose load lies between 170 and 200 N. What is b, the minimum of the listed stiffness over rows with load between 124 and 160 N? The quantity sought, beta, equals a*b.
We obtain 127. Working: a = 10.5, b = 12.1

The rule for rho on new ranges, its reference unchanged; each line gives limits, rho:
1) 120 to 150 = 3.9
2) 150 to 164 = 0.4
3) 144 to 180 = 0.8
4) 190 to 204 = 2.4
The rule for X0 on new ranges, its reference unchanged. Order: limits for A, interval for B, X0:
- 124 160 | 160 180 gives -0.33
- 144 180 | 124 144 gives -0.16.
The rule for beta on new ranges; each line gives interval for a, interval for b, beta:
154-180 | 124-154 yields 146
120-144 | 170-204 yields 88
